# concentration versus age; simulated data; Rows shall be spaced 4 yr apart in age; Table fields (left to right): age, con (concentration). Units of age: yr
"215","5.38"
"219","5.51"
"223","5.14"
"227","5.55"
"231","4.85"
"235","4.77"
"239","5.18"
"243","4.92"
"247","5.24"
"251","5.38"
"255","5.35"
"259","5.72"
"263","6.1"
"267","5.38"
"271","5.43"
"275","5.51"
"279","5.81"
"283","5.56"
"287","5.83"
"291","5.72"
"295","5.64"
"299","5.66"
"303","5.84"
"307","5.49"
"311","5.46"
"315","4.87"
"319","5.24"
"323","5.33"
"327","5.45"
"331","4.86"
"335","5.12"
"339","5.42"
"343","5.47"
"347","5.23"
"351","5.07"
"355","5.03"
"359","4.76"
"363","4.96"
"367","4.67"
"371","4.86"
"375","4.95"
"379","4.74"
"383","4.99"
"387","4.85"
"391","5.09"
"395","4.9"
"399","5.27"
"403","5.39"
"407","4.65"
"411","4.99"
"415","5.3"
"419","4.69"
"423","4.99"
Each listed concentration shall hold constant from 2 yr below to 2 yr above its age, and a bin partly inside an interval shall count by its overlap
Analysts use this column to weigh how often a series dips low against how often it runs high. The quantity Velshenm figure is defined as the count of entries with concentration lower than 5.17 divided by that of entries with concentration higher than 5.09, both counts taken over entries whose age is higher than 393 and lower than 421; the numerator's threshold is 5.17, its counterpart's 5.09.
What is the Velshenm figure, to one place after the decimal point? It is 1.3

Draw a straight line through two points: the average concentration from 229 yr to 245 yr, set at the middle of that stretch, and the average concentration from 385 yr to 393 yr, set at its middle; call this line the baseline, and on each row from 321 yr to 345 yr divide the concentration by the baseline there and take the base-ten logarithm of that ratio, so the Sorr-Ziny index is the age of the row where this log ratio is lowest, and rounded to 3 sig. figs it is 331 yr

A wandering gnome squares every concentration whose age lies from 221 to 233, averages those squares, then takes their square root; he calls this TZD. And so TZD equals 5.19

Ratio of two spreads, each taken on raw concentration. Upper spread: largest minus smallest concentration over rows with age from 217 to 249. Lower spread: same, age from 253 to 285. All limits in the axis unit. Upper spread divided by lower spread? 1.04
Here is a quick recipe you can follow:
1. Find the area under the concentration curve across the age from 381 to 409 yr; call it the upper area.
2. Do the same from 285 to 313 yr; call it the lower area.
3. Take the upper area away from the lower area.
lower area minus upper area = 18.0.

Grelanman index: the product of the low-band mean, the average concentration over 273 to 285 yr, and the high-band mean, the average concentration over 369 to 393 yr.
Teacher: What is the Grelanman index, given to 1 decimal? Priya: 27.6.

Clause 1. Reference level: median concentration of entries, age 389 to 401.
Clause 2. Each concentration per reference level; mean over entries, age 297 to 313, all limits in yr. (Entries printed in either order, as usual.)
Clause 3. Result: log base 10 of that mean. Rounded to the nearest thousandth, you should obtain 0.042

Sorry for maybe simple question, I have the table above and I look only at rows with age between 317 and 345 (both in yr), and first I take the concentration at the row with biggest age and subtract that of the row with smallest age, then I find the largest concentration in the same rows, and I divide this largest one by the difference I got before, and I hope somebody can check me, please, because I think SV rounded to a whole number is 24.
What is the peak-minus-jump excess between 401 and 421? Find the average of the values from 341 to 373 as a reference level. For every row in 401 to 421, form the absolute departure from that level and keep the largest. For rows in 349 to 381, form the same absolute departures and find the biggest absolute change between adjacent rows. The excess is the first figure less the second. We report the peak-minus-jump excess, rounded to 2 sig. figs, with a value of 0.094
